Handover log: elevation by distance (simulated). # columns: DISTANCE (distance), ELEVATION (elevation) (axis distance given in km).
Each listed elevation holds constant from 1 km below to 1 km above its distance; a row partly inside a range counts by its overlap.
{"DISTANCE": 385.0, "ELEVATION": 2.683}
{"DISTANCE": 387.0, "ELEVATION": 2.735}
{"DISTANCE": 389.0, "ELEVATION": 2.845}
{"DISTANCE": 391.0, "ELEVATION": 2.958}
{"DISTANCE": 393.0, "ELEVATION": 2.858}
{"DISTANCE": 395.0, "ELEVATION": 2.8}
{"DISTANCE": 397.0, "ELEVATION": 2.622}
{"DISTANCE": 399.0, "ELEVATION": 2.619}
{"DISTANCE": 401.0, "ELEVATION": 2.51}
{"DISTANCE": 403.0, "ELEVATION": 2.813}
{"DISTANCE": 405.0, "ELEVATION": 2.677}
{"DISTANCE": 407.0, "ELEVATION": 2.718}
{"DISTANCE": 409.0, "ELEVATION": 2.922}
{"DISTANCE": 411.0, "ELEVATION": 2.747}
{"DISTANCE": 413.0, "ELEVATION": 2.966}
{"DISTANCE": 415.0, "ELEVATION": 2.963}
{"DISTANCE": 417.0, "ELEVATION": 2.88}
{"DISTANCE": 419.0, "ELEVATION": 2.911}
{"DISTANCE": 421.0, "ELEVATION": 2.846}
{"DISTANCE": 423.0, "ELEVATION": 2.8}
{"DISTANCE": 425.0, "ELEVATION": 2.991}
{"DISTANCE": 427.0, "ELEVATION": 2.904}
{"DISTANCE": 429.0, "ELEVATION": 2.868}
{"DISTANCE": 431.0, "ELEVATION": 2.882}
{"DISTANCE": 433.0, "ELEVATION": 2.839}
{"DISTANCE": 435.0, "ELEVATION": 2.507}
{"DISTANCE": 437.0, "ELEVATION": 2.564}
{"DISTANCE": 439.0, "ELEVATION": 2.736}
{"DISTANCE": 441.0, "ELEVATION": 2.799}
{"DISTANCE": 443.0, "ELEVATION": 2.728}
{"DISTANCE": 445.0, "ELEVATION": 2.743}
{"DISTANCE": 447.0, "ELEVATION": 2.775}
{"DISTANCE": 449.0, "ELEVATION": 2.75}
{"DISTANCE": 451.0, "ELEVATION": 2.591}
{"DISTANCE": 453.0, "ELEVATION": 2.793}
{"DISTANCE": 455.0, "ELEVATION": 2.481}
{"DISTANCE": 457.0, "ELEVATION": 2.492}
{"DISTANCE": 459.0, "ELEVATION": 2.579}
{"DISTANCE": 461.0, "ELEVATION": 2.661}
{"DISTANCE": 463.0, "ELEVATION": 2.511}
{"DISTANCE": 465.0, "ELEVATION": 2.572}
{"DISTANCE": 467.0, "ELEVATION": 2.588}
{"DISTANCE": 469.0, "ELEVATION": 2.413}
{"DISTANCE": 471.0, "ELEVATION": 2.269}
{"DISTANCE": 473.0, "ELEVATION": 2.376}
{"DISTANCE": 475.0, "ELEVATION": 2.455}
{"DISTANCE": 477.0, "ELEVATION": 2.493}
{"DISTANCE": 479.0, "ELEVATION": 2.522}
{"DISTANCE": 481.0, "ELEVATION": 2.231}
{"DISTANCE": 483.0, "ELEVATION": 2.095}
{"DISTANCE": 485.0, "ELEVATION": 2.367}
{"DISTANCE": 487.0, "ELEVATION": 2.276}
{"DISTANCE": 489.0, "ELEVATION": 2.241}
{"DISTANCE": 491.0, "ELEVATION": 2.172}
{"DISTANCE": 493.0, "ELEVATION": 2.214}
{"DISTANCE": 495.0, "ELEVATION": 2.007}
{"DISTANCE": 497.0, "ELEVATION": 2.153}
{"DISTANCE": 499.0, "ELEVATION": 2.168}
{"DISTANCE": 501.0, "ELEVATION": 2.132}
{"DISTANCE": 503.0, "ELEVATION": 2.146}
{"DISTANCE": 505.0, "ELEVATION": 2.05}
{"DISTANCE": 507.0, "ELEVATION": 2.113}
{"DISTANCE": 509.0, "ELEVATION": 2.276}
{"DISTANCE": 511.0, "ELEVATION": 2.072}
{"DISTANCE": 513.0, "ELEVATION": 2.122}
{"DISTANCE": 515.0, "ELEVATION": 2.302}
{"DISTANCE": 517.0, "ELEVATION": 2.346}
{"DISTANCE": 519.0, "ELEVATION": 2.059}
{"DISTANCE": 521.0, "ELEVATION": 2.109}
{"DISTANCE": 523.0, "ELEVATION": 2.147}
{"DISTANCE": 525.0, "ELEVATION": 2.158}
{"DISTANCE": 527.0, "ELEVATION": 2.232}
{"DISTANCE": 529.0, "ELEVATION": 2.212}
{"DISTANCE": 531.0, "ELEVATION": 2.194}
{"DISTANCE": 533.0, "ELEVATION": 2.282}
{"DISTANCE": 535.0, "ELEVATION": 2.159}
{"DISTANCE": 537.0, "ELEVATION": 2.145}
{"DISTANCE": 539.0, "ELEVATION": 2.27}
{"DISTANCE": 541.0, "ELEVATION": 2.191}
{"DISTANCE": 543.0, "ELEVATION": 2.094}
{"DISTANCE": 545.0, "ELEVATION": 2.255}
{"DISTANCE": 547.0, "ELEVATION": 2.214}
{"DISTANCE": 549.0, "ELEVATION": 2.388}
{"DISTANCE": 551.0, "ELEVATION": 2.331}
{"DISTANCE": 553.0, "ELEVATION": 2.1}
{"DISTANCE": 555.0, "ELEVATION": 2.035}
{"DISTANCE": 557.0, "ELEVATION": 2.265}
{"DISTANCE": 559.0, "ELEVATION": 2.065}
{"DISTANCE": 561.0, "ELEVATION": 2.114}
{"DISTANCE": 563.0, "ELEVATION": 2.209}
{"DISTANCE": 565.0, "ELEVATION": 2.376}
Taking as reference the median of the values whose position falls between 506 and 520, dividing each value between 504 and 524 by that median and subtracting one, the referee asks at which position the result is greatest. 517.0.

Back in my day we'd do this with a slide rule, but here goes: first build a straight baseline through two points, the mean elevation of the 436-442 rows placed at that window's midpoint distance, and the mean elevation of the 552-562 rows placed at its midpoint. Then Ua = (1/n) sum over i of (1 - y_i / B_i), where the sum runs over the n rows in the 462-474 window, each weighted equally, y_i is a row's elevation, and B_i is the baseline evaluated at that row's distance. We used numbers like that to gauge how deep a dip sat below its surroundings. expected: 0.040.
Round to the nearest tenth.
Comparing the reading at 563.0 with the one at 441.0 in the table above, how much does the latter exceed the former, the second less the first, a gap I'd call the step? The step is 0.6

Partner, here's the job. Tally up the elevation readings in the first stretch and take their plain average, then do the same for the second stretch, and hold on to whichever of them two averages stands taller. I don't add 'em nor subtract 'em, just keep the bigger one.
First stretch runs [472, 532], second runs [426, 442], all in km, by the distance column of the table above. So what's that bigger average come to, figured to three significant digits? 2.76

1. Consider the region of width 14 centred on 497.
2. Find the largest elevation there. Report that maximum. 2.214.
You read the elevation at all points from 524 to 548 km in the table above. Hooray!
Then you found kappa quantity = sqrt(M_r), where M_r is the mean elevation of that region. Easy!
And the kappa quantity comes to 1.48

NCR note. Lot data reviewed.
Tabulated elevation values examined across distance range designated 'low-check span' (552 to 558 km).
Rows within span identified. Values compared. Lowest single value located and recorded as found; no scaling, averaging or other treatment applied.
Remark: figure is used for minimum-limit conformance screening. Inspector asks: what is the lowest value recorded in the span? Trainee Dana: 2.035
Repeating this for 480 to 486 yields 2.095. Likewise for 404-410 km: 2.677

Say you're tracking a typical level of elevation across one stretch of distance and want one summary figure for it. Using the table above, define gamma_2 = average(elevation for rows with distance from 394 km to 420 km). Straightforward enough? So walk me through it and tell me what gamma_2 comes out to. 2.8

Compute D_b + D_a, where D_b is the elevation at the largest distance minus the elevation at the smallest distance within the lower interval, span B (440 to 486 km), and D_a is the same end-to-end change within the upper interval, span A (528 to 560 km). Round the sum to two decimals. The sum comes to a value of -0.58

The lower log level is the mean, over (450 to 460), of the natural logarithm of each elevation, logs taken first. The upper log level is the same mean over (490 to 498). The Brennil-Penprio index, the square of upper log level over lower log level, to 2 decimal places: 0.64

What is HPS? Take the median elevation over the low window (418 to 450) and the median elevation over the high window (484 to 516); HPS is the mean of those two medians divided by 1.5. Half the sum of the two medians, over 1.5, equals 1.65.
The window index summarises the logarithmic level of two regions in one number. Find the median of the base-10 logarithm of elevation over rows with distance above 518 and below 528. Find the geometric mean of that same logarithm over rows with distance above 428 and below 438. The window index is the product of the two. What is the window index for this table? 0.144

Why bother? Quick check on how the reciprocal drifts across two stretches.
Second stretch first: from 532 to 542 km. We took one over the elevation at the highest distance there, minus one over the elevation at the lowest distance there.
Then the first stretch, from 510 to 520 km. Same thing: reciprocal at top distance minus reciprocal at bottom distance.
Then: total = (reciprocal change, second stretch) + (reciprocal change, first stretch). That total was 0.021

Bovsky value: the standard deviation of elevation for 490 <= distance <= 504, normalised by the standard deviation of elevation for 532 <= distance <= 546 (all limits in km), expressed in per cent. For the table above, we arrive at 91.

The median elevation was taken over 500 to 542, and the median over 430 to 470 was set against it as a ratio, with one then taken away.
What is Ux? 0.22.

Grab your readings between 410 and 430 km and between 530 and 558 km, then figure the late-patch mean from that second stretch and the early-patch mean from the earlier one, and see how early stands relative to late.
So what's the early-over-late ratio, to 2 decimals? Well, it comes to 1.31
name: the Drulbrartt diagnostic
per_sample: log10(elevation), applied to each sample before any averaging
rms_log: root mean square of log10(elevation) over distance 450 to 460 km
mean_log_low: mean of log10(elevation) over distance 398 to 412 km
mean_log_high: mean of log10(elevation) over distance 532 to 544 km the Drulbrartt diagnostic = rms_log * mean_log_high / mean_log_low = 0.32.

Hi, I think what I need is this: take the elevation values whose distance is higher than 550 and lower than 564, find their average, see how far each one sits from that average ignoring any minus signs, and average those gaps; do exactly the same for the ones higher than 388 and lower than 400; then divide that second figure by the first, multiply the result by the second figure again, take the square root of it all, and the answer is 0.36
